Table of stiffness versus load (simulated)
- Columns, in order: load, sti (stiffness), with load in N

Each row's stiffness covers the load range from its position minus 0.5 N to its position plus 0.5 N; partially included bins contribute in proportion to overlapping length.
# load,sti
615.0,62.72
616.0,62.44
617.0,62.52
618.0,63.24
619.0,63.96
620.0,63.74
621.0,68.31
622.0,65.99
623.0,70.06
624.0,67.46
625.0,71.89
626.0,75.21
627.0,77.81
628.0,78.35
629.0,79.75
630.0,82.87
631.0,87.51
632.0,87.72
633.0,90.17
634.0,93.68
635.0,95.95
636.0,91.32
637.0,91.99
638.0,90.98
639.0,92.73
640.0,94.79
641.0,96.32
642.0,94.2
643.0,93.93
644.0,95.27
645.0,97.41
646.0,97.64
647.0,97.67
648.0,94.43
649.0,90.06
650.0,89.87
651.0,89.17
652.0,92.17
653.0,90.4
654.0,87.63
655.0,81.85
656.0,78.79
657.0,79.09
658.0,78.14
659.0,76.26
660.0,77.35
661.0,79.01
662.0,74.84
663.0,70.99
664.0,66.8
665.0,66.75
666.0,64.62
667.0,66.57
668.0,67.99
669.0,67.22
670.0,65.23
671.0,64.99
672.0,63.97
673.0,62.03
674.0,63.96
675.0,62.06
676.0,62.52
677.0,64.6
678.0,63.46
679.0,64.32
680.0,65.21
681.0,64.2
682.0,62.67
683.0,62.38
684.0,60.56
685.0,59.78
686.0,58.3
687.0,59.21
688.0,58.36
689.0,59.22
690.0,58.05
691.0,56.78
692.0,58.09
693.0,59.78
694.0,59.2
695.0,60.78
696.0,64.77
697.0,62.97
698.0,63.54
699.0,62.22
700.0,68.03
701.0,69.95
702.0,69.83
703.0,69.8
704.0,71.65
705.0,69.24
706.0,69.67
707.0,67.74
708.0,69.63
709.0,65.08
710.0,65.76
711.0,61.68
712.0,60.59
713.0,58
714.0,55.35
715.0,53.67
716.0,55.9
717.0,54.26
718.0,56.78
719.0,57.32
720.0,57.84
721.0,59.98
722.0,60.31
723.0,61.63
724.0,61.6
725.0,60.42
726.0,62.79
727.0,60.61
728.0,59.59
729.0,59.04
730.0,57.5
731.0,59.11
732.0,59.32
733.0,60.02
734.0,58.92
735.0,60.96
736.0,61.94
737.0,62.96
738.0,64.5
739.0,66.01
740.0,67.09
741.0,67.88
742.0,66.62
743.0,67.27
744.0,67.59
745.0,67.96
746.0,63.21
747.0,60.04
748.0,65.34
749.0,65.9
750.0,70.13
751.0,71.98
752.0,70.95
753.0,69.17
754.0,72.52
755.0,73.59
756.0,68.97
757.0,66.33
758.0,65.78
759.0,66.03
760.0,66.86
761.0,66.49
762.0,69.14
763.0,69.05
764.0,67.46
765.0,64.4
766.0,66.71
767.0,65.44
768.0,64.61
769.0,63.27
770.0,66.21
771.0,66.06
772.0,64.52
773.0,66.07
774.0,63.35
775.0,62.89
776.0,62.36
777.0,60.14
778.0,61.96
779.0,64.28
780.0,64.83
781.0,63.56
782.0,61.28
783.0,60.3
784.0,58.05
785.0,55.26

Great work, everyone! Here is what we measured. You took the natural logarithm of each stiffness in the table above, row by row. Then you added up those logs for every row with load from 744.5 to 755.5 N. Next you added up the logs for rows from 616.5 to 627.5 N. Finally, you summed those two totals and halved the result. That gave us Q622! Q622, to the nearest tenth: 46.4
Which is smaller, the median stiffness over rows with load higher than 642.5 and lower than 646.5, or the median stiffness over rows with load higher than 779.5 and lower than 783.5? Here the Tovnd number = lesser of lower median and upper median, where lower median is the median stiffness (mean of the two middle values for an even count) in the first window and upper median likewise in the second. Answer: 62.4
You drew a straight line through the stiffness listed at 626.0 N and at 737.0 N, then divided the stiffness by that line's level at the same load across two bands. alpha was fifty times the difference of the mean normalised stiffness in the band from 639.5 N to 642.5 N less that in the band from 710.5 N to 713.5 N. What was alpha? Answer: 19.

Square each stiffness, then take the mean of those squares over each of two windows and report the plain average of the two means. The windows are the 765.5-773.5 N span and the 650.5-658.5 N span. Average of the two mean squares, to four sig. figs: 5735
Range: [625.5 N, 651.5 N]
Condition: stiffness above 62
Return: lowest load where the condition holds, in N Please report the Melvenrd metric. 626.0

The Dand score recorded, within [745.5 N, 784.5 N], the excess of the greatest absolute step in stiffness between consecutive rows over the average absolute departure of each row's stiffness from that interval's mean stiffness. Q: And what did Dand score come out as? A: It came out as 2.6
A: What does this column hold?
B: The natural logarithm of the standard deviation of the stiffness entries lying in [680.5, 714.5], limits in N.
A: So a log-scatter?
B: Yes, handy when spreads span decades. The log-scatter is 1.5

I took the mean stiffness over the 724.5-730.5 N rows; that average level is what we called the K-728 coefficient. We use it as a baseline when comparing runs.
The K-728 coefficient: 60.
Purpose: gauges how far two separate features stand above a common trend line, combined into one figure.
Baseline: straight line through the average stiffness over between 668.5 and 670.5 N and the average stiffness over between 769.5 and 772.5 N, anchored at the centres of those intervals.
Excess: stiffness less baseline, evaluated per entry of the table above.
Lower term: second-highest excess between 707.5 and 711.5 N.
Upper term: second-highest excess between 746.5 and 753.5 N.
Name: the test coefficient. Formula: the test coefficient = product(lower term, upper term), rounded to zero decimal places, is -1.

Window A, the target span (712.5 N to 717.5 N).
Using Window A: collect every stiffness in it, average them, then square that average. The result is 3073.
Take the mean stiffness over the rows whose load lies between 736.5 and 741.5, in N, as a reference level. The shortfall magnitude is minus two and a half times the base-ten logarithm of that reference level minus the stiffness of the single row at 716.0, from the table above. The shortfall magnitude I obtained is -2.5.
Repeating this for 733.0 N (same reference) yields -1.9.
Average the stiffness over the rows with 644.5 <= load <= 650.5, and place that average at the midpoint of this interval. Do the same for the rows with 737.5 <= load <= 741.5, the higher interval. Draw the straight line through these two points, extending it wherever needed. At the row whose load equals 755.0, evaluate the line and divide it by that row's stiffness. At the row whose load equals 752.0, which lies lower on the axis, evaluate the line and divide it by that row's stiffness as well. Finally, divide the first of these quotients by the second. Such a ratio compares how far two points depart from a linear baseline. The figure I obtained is 0.95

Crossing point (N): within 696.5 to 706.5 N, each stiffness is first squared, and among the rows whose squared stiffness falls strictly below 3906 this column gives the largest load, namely 699.0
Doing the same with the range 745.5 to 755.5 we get 747.0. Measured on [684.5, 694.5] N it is 694.0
